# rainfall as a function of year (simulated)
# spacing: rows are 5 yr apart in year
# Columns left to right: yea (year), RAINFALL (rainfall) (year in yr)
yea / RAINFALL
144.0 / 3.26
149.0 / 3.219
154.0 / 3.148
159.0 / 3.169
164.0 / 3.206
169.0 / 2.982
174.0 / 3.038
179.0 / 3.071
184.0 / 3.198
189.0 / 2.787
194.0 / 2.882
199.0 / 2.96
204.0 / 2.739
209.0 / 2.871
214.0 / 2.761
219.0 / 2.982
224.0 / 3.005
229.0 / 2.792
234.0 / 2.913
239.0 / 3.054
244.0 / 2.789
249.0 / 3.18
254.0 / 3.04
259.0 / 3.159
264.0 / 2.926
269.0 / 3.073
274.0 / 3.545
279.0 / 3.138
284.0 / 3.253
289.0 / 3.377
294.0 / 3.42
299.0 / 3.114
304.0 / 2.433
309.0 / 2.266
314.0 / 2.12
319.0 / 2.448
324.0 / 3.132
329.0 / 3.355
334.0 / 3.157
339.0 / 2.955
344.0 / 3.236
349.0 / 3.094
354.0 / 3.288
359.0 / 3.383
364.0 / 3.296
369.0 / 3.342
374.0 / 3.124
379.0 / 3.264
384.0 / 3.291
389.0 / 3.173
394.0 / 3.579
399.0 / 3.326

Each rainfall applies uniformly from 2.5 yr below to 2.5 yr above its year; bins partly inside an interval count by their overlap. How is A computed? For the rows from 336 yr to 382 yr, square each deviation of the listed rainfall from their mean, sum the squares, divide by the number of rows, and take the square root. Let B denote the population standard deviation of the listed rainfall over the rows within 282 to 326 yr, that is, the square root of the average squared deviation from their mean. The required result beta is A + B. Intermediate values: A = 0.13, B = 0.486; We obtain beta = 0.61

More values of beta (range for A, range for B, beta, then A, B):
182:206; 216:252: 0.29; 0.16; 0.131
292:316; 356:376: 0.60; 0.51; 0.099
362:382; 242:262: 0.24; 0.08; 0.156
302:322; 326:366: 0.27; 0.13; 0.135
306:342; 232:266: 0.58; 0.45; 0.131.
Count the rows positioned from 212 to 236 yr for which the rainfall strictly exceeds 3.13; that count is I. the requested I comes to 0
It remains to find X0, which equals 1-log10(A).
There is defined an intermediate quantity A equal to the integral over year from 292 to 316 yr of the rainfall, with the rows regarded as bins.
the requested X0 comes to -0.81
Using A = 64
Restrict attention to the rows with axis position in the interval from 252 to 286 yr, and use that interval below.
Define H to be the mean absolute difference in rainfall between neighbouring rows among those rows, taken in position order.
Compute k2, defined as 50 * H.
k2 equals 12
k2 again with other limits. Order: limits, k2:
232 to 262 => 11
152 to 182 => 4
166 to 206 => 7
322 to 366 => 9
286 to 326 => 17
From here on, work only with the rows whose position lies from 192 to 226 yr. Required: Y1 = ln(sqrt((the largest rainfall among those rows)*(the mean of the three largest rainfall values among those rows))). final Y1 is 1.10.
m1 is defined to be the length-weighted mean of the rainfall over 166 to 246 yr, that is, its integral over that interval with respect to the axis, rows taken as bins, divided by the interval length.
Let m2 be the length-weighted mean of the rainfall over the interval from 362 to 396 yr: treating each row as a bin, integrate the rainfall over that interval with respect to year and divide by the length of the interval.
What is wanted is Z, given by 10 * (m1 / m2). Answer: 8.9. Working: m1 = 2.93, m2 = 3.29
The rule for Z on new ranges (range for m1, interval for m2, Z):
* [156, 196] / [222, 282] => 10.0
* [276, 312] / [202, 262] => 10.2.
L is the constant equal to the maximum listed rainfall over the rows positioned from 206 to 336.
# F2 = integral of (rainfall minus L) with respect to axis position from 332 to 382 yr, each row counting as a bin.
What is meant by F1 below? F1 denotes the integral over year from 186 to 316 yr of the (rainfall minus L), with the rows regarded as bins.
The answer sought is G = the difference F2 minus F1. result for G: 61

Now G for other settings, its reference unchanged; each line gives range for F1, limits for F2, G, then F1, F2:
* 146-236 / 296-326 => 22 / -50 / -29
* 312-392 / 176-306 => -34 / -35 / -68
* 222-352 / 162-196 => 53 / -71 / -18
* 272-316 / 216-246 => 7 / -25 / -19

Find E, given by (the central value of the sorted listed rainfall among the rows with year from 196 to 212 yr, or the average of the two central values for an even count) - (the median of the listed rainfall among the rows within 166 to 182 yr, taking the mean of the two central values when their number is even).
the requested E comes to -0.2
